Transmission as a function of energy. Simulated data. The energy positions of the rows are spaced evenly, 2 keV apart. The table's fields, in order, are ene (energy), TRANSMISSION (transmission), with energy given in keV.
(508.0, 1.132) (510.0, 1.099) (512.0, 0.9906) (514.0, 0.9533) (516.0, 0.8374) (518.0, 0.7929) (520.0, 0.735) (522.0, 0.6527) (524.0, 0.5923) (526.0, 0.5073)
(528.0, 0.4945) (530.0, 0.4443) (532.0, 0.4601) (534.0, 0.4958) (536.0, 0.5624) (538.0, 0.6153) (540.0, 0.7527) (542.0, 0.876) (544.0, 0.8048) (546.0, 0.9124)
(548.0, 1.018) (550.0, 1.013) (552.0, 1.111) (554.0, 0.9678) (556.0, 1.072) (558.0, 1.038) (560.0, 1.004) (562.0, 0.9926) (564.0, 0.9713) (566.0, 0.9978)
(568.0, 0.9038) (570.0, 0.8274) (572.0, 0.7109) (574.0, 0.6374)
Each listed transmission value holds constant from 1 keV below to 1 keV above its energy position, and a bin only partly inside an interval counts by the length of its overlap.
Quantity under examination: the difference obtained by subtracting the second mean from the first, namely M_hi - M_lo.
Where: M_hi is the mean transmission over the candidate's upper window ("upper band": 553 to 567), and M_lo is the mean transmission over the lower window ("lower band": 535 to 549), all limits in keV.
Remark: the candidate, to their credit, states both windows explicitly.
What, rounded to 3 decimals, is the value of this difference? 0.215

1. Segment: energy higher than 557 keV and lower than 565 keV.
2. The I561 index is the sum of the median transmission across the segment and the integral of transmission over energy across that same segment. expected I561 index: 9.0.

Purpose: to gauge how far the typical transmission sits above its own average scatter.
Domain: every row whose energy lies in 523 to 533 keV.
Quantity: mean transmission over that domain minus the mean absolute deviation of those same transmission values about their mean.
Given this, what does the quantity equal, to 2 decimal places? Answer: 0.46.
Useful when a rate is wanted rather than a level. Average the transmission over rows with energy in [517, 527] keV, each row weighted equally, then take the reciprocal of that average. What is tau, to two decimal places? 1.52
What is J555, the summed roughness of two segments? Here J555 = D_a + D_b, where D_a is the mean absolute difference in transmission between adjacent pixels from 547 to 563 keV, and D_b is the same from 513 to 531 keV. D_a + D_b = 0.13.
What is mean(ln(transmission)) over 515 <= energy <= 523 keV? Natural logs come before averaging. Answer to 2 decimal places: -0.29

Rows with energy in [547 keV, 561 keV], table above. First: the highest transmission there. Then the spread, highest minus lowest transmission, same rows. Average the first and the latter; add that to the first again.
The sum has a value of 1.7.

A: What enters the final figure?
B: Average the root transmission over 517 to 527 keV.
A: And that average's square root 0.90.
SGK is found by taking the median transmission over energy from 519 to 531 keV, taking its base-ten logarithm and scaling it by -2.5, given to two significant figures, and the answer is 0.65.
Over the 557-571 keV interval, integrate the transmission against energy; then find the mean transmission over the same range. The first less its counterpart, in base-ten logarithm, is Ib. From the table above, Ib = 1.10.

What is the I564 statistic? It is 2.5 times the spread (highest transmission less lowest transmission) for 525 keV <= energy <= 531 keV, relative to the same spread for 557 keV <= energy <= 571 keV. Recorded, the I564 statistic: 0.7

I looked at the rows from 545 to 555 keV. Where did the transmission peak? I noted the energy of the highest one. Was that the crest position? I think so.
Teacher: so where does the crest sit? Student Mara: 552.0 keV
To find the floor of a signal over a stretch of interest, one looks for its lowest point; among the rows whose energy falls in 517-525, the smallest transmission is 0.5923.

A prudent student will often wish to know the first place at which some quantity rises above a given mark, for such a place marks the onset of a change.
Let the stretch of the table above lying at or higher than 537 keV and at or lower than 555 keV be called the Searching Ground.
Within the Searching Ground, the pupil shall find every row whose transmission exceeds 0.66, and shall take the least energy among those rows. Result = 540.0 keV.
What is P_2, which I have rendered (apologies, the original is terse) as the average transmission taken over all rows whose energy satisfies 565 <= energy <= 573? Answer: 0.86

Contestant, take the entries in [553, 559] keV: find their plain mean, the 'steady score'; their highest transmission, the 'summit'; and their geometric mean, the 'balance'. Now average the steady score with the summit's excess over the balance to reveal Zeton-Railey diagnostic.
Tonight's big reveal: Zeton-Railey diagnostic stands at 0.54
